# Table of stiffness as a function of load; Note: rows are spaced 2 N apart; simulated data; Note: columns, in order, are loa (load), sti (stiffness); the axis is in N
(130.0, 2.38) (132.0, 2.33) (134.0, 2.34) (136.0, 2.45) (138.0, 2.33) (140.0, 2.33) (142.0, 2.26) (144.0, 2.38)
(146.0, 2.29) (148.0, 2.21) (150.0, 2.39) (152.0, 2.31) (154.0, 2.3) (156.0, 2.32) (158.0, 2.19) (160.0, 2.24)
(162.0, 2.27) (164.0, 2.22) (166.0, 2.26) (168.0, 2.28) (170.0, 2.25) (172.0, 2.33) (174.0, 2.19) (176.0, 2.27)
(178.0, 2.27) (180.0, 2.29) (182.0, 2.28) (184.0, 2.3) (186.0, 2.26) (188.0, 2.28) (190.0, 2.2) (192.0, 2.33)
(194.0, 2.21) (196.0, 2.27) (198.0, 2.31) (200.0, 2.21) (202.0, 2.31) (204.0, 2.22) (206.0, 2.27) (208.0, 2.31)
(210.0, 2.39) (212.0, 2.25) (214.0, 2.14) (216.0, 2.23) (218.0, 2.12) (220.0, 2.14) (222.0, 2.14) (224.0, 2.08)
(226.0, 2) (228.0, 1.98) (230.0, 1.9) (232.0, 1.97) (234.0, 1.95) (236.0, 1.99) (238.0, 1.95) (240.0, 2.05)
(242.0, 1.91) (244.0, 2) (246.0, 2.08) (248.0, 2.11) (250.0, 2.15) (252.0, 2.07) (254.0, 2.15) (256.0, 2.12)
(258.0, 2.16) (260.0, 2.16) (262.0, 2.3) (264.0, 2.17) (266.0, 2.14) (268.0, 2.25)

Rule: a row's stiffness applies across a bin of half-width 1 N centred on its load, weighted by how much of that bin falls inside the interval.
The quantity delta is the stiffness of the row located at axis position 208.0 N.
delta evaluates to 2.31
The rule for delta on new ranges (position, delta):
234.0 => 1.95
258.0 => 2.16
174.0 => 2.19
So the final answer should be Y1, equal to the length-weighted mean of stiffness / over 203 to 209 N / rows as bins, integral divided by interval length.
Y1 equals 2.27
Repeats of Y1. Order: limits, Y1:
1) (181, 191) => 2.26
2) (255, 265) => 2.18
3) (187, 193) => 2.27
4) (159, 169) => 2.25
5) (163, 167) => 2.24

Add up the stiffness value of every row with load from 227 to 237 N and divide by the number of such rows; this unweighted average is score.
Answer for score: 1.96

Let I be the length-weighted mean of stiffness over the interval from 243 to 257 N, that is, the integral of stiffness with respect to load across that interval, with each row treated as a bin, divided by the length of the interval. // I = 2.10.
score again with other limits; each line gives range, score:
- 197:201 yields 2.26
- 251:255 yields 2.11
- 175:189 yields 2.28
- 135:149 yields 2.32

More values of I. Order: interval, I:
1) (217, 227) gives 2.10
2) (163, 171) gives 2.25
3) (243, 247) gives 2.04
